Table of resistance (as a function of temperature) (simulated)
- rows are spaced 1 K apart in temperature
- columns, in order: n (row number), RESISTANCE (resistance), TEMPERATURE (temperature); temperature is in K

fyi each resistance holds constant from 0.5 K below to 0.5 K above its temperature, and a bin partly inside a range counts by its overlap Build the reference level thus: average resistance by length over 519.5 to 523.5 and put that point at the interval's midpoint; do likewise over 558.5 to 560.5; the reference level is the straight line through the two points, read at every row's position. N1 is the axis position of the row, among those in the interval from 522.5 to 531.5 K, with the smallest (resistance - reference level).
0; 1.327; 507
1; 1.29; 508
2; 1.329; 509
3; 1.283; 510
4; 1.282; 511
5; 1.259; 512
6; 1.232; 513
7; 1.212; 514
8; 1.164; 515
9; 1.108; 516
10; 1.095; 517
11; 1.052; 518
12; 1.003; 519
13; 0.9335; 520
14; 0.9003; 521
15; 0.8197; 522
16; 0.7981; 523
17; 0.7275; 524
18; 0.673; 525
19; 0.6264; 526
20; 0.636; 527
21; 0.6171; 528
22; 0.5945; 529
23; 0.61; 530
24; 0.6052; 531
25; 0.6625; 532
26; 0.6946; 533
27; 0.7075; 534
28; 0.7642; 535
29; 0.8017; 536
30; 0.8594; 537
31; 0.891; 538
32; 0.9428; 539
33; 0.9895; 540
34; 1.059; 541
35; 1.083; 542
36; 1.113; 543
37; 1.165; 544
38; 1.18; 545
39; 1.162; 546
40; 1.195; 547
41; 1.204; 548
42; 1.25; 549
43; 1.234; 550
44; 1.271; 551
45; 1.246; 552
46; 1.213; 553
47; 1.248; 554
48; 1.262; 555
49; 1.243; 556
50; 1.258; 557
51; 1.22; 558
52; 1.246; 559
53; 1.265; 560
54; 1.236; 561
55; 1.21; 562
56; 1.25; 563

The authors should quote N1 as 531 K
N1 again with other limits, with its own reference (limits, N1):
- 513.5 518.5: 518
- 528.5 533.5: 531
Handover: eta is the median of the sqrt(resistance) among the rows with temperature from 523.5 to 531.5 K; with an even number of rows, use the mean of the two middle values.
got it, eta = 0.79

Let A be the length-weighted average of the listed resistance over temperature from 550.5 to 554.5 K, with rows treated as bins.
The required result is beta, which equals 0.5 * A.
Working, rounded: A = 1.24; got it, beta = 0.622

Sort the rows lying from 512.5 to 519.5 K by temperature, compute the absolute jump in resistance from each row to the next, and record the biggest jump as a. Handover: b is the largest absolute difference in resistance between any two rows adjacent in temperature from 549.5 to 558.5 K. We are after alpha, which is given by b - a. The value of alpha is -0.018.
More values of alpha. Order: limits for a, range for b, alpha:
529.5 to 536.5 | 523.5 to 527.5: -0.003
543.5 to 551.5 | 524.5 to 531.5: 0.001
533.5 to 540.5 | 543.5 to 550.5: -0.012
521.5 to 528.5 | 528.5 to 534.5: -0.013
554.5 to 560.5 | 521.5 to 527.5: 0.033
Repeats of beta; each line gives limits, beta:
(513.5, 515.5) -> 0.594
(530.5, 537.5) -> 0.364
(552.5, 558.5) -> 0.620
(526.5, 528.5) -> 0.313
